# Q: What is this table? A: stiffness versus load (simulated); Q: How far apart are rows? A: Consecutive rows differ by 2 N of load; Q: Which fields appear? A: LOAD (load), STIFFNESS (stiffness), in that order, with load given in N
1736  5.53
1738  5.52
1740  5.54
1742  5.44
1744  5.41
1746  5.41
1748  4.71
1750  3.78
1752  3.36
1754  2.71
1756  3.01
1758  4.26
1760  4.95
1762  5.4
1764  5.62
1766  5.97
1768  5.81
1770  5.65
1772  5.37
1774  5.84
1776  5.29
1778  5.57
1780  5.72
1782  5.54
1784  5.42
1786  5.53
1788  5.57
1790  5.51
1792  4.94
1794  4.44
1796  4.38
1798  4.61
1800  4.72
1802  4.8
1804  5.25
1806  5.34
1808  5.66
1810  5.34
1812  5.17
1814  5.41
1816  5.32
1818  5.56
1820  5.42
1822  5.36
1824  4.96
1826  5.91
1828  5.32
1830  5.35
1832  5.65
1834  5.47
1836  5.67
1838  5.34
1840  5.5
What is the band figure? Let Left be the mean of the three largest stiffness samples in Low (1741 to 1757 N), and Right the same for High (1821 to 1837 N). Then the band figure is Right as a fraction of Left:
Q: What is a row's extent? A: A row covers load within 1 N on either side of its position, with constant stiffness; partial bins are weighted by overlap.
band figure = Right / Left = 1.06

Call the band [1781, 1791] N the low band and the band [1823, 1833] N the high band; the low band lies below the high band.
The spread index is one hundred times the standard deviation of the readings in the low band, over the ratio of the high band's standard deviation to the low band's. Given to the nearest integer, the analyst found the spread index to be 1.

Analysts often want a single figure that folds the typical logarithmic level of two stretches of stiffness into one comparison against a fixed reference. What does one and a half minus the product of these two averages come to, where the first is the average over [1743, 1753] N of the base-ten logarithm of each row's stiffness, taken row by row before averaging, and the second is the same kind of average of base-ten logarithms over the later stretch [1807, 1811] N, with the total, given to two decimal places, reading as 1.02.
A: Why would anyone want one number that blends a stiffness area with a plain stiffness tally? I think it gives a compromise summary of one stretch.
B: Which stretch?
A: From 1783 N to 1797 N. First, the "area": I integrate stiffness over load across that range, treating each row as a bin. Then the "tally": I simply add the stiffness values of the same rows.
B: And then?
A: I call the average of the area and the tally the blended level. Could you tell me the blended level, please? 53.7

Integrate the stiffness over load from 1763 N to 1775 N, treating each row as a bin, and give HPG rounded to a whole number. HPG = 69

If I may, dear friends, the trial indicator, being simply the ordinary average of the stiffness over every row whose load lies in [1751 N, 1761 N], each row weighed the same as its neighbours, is 3.66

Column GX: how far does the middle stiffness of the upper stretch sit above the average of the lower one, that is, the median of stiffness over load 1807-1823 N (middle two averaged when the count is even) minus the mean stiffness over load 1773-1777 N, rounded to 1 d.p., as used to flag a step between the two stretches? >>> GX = -0.2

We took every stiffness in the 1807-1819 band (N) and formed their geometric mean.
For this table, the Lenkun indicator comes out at 5.41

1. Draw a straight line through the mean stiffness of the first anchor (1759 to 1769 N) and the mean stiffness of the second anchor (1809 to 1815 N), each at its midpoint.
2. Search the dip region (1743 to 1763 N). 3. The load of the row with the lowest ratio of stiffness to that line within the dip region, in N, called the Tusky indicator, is 1754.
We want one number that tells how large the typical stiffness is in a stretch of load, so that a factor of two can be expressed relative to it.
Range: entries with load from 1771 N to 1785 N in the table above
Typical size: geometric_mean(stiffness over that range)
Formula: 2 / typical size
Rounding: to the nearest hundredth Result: 0.36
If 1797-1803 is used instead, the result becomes 0.42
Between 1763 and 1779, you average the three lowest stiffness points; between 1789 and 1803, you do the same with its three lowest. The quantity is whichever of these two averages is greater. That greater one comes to 5.4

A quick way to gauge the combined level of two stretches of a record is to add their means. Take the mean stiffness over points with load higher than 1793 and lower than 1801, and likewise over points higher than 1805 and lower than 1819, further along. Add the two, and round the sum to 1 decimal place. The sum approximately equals 9.9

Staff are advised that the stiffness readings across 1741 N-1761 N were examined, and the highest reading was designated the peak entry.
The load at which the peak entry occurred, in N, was 1742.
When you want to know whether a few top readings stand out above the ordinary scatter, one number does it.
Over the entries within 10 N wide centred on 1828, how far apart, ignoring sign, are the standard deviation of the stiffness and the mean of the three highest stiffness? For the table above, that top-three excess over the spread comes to 5.3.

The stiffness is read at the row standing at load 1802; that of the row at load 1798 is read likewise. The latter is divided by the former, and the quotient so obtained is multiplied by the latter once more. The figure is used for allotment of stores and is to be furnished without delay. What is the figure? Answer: 4.4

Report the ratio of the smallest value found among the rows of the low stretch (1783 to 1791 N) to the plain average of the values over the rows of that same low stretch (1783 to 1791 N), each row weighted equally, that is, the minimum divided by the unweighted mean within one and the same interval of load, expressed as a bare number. 0.984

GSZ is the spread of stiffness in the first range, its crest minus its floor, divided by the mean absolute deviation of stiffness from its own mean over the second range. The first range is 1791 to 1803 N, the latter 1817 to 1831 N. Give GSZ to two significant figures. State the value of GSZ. 3.0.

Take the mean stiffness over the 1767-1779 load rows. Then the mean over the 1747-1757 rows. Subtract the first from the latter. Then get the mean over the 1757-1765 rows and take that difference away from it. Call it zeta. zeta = 7.1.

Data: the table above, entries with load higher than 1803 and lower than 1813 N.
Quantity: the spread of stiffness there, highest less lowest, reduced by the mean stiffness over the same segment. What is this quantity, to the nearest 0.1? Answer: -4.9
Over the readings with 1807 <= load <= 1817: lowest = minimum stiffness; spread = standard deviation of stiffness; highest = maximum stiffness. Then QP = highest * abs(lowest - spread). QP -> 28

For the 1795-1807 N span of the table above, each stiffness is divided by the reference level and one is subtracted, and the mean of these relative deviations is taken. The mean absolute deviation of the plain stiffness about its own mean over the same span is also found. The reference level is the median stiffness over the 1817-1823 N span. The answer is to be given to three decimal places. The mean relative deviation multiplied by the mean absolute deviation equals -0.031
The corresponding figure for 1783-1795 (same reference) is -0.012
